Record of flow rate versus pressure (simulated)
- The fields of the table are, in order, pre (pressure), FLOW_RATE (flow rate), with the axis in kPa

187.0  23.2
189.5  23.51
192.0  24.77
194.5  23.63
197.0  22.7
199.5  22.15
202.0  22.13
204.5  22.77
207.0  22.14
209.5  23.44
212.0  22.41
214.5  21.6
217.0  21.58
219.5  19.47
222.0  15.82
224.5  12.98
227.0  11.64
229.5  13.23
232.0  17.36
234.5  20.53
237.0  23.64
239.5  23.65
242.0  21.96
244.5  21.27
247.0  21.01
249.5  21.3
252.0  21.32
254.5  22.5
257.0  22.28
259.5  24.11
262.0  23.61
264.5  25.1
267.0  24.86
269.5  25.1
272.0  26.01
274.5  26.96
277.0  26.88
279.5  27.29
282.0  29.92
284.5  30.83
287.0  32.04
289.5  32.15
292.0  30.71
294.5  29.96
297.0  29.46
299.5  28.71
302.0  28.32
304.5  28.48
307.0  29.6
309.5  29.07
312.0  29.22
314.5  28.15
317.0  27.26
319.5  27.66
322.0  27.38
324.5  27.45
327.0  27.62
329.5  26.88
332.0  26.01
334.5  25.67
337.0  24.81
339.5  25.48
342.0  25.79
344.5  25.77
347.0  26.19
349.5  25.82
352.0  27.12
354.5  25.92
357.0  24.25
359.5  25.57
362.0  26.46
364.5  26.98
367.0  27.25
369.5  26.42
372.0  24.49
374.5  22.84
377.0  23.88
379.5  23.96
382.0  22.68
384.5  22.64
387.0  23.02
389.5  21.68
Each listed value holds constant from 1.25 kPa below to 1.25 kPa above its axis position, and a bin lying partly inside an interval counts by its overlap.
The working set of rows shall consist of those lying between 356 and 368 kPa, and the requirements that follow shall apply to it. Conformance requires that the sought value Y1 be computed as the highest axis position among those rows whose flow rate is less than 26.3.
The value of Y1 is 359.5 kPa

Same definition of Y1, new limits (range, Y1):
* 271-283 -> 272.0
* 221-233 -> 232.0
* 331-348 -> 347.0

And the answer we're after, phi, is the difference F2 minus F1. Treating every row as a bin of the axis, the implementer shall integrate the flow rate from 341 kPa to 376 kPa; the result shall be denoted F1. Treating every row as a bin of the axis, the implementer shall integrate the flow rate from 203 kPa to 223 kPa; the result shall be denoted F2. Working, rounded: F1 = 902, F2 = 425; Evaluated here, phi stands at -477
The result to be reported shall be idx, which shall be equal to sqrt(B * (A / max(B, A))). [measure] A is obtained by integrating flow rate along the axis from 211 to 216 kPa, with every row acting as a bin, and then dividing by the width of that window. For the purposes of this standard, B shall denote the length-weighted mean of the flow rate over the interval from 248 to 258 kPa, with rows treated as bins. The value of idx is 4.7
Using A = 22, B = 22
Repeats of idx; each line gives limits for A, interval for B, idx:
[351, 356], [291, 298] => 5.1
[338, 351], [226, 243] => 4.3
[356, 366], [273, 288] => 5.1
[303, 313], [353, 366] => 5.1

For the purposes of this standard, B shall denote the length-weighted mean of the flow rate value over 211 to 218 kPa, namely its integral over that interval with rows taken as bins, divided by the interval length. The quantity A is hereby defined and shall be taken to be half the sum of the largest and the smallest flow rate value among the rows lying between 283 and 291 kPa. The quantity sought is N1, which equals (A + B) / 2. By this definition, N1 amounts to 26.7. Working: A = 31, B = 22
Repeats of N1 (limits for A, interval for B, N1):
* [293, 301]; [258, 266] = 26.8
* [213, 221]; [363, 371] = 23.7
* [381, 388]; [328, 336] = 24.5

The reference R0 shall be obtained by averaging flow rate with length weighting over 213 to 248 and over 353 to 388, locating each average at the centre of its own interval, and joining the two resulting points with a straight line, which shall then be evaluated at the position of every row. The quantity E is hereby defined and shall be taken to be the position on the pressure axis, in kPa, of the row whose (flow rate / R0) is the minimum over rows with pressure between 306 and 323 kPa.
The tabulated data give 322.0 kPa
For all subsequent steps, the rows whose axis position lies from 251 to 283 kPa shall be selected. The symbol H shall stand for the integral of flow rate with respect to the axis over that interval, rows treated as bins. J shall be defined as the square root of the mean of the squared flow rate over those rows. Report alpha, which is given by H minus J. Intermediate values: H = 802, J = 25.2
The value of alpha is 777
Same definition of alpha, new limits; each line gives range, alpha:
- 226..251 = 471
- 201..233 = 587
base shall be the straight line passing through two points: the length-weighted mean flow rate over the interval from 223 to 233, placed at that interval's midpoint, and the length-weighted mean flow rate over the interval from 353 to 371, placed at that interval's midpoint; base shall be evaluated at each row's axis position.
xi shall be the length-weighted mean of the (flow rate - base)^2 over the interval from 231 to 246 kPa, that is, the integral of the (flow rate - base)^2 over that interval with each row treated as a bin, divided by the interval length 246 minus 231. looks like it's 49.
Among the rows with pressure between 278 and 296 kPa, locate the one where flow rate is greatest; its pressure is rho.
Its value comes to 289.5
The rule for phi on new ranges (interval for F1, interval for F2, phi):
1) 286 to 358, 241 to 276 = -1174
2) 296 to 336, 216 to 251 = -453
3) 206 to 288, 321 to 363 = -749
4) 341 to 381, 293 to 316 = -354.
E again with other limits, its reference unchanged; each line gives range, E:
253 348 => 337.0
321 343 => 337.0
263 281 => 267.0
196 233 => 227.0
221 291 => 227.0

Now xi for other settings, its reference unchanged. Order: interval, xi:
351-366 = 1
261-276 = 62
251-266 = 45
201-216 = 110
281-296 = 135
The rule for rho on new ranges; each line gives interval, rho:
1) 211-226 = 212.0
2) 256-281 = 279.5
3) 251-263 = 259.5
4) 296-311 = 307.0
